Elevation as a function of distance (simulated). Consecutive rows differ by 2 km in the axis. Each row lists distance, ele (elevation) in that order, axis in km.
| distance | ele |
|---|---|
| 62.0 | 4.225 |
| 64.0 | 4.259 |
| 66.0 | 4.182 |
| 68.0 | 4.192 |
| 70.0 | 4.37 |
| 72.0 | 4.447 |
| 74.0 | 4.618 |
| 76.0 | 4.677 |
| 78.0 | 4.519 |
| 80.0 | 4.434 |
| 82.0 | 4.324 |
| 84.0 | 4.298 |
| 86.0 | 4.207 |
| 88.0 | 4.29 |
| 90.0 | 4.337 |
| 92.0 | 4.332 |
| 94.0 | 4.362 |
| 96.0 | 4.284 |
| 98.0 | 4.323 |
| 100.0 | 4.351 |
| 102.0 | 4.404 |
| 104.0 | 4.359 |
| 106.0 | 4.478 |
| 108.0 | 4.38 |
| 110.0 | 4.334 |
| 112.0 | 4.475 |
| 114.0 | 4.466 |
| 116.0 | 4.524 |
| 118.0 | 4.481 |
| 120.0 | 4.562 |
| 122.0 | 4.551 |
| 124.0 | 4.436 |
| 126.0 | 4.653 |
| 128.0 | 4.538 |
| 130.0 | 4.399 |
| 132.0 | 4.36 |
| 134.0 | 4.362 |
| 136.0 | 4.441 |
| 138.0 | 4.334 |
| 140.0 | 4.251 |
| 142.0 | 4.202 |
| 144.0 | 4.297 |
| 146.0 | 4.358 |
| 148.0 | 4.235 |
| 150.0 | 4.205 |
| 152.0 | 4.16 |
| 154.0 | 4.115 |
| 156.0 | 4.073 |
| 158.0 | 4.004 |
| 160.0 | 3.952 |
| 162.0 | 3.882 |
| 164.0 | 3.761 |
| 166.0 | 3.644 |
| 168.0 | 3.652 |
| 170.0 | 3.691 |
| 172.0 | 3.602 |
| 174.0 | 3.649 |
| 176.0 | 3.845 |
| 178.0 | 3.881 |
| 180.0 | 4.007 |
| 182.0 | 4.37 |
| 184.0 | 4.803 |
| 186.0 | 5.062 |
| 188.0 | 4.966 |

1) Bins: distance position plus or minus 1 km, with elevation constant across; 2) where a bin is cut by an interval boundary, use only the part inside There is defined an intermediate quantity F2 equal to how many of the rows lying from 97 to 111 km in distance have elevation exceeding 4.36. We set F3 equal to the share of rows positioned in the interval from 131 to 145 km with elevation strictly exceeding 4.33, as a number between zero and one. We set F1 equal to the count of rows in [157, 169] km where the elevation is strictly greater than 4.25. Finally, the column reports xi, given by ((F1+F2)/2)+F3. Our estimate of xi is 2.1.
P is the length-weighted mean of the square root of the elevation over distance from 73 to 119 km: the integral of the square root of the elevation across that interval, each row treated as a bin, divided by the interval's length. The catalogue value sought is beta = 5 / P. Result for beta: 2.38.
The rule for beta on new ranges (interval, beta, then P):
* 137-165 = 2.46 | 2.03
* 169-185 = 2.51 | 1.99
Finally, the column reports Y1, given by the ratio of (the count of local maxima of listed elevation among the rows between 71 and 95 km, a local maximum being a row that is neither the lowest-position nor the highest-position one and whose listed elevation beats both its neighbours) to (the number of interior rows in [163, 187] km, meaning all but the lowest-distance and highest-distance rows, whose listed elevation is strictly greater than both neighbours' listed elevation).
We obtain 2.0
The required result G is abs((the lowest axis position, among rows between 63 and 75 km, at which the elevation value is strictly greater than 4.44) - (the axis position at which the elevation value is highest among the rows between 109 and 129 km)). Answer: 54 km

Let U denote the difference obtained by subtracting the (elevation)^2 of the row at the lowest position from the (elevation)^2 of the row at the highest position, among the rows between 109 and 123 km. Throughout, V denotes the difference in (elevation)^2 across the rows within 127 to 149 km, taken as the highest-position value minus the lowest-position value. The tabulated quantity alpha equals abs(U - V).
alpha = 4.6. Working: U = 2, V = -2.7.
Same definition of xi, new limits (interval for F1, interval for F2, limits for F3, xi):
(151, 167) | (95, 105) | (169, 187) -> 0.8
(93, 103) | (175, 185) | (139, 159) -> 3.6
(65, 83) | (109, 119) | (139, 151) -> 5.7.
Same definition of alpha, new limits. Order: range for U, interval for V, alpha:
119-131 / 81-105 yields 1.8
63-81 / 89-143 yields 2.7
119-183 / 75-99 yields 1.5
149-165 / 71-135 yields 2.8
